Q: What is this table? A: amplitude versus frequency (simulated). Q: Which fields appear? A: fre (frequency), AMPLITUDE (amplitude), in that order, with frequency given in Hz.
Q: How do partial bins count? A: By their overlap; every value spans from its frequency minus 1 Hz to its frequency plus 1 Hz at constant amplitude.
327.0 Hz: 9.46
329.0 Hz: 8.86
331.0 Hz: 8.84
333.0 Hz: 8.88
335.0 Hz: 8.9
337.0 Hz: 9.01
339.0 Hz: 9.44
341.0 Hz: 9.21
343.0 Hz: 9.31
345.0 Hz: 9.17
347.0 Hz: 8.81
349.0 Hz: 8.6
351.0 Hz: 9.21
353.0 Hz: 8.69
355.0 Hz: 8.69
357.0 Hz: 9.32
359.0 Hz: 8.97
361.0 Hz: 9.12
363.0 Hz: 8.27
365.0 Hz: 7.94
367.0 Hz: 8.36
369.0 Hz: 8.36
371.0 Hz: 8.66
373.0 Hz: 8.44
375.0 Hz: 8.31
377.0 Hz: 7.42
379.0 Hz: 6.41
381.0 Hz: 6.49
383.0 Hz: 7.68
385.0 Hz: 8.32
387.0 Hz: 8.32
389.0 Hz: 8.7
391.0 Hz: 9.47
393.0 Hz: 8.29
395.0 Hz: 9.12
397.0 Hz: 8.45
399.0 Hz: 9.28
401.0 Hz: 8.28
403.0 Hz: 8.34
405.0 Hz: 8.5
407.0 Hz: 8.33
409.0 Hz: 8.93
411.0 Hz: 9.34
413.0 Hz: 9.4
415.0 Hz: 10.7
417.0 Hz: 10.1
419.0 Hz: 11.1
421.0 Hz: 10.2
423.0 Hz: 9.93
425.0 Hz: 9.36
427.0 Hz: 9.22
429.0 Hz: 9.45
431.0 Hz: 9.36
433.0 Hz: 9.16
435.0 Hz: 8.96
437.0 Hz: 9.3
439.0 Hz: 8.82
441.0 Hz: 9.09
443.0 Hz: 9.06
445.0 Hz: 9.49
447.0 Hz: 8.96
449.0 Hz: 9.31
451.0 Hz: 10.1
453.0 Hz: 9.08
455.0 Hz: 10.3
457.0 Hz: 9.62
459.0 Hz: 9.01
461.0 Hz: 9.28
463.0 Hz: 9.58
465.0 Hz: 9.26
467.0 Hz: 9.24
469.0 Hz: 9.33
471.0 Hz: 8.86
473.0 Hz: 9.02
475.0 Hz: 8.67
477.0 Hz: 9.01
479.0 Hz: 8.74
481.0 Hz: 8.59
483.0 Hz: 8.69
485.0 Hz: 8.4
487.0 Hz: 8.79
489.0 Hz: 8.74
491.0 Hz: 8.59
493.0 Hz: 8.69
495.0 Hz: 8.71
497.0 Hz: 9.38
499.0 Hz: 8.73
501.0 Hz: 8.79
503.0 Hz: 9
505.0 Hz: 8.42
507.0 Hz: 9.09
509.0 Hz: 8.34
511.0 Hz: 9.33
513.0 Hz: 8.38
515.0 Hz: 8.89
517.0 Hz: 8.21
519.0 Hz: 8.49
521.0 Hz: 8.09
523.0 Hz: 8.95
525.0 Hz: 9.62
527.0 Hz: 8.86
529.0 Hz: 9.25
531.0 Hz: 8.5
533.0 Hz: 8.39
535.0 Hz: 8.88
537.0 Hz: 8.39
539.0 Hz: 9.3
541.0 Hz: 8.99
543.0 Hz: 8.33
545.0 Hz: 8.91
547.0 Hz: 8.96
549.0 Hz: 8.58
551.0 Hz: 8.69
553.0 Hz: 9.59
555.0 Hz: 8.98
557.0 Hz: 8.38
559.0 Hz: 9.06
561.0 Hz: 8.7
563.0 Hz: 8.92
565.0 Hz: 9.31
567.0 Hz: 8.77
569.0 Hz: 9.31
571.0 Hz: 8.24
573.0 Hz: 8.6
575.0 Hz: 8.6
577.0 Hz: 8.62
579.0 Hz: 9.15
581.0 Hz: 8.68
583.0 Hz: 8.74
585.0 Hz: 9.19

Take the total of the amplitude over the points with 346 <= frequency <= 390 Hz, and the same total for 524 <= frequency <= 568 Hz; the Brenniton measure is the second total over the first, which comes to 1.07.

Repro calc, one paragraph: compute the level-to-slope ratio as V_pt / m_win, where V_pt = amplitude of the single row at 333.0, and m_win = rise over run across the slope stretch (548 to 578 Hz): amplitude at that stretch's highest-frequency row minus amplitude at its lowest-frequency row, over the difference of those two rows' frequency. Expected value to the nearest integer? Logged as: 6216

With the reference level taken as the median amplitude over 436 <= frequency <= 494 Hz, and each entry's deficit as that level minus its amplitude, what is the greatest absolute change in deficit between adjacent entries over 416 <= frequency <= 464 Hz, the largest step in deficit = 1.22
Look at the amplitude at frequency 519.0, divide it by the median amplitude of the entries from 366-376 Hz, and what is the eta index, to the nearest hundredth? 1.02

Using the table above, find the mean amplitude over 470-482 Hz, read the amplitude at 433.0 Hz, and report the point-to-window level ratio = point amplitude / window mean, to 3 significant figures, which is 1.04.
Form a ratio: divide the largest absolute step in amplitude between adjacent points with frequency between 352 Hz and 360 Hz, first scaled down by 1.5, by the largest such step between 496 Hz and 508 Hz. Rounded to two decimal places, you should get 0.63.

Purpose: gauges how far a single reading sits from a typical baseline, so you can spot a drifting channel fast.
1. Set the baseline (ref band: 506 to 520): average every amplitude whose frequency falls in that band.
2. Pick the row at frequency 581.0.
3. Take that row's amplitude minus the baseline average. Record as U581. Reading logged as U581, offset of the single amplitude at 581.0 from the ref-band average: 0.00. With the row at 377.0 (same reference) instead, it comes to -1.26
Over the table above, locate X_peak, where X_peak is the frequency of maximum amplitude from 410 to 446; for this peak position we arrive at 419.0 Hz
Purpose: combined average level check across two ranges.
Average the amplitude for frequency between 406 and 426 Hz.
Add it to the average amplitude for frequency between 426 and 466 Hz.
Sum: 19.1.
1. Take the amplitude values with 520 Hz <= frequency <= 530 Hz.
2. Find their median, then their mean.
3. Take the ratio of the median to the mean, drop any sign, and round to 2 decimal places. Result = 1.00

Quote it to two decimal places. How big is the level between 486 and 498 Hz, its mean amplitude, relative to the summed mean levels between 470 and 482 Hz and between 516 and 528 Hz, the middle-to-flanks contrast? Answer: 0.50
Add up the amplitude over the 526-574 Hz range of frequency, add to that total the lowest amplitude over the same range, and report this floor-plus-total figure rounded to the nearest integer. 220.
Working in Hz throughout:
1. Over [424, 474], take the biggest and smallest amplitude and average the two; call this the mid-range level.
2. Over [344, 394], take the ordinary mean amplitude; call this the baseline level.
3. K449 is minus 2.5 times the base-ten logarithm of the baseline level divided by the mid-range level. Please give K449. 0.14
